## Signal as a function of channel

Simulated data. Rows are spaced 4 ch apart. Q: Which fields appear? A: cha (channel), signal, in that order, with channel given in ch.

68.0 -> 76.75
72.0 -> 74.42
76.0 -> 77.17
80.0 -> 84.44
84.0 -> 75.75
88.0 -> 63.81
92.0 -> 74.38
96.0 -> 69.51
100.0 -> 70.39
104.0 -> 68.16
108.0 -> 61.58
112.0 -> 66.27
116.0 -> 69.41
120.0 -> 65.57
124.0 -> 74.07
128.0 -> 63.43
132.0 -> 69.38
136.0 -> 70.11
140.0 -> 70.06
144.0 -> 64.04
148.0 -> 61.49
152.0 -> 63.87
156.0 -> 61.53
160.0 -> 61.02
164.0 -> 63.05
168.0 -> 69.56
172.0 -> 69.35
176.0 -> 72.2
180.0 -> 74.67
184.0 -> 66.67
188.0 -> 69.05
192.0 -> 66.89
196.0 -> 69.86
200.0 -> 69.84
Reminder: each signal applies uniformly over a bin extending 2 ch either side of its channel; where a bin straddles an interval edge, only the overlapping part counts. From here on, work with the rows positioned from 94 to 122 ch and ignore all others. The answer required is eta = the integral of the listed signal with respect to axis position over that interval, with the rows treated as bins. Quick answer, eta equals 1884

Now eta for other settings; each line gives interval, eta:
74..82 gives 646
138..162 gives 1528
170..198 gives 1955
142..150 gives 502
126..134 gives 531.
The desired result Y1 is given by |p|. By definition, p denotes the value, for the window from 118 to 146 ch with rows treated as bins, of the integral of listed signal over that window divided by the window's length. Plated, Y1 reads 68.1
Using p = 68.1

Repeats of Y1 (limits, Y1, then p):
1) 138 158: 64.2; 64.2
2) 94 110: 67.4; 67.4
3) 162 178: 68.5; 68.5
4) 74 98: 74.2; 74.2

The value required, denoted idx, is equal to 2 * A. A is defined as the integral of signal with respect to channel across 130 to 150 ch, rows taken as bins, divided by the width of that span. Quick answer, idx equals 134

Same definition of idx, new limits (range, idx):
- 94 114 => 134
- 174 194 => 140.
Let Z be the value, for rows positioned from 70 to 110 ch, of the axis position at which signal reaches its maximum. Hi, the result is 80.0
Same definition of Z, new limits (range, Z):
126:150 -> 136.0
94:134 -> 124.0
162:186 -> 180.0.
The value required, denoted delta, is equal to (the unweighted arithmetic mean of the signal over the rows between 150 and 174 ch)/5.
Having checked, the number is 12.9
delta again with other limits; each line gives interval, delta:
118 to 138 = 13.7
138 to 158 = 12.8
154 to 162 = 12.3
